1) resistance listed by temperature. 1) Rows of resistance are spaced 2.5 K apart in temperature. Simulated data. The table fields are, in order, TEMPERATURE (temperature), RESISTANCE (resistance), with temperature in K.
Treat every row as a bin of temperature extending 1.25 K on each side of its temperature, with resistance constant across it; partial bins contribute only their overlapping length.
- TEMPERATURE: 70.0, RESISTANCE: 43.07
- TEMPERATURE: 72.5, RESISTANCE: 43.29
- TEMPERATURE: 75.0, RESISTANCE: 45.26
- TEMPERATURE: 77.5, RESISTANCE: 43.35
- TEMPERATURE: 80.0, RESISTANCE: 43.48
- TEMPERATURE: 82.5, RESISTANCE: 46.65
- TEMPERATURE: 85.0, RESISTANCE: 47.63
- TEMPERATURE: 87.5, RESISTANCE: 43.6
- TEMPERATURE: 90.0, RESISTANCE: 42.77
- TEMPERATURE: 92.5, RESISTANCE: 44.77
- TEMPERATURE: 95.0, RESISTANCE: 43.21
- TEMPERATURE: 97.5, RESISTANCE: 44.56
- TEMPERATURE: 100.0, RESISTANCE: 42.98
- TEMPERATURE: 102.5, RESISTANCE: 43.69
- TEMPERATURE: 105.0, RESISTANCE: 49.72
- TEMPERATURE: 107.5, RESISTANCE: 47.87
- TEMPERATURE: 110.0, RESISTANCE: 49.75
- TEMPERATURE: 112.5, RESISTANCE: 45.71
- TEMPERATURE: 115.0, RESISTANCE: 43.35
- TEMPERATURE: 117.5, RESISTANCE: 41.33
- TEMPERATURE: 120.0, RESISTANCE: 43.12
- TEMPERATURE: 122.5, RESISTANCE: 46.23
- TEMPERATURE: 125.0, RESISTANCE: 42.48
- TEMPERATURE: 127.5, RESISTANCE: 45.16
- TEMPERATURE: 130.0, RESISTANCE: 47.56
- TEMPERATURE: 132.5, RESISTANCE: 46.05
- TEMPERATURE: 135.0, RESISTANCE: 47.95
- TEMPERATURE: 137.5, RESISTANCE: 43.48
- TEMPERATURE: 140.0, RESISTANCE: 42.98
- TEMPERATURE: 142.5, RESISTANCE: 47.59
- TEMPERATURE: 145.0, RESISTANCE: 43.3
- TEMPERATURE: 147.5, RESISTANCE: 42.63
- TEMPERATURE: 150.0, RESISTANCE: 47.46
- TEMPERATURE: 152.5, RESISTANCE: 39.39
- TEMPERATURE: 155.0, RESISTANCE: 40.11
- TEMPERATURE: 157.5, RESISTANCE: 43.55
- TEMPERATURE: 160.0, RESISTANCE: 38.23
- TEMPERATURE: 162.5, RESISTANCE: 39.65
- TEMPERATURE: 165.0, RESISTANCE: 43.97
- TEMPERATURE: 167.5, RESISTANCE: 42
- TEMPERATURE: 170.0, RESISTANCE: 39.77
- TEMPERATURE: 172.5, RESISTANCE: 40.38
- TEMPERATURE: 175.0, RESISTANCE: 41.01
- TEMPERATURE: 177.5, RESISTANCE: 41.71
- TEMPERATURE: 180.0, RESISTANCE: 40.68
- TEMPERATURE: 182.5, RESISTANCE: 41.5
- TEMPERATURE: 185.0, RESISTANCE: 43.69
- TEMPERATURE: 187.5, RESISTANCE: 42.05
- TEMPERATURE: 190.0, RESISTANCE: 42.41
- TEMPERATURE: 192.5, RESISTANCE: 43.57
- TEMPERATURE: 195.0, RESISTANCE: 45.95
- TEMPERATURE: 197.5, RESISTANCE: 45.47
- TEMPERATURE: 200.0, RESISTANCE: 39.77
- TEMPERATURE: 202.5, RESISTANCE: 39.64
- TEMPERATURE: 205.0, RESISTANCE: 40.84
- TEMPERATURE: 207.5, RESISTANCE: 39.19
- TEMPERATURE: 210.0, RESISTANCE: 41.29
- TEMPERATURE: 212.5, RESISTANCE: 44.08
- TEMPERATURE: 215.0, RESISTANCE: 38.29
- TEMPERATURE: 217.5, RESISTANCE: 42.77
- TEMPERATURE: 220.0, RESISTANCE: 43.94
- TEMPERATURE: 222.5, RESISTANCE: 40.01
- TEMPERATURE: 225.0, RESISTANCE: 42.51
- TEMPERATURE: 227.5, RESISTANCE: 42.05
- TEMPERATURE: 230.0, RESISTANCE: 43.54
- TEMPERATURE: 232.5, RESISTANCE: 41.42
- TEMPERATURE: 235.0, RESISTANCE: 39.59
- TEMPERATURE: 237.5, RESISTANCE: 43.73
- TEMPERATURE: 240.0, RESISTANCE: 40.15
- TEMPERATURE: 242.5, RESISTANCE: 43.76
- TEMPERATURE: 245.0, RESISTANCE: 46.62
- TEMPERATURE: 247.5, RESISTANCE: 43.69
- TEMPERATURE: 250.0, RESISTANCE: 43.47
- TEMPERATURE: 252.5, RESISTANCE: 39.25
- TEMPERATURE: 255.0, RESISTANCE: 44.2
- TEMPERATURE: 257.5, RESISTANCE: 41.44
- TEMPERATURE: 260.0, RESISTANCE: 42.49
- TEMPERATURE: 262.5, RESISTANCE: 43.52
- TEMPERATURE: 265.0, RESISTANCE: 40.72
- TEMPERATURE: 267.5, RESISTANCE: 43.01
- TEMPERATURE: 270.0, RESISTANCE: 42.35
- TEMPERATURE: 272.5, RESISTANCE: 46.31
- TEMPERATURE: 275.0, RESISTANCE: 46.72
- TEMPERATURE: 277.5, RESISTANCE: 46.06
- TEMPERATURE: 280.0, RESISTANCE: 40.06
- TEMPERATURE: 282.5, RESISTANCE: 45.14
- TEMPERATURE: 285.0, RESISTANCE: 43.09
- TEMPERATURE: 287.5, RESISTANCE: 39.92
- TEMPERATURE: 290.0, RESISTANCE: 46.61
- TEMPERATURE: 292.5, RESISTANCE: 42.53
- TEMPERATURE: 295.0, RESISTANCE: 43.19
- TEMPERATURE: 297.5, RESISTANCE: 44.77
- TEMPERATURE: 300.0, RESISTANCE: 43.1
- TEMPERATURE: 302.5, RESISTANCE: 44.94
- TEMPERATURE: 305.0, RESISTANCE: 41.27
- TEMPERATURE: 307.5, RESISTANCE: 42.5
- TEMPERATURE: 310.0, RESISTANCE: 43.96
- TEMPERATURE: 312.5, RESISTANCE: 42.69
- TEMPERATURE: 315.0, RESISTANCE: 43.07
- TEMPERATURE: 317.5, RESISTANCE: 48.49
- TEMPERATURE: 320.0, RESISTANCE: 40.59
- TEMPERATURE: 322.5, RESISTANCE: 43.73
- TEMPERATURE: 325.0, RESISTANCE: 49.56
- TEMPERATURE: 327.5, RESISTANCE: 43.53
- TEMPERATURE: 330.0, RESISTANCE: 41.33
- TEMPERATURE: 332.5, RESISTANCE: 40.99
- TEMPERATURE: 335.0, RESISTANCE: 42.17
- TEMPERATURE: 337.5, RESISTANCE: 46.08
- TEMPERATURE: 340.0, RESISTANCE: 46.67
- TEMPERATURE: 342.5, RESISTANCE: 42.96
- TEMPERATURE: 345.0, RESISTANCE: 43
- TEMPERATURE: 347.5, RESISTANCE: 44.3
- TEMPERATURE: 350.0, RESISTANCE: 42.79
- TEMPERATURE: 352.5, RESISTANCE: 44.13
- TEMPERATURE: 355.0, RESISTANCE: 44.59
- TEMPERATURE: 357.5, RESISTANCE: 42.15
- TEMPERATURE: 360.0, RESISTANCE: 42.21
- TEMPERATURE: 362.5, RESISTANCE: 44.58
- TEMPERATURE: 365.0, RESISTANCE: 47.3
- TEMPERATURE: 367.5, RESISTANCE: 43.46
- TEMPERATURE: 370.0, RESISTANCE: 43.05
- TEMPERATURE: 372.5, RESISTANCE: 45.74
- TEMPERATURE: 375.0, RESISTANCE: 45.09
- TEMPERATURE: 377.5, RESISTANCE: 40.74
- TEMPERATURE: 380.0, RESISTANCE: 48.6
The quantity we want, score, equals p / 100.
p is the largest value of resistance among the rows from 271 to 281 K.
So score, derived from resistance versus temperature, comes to 0.467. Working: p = 46.72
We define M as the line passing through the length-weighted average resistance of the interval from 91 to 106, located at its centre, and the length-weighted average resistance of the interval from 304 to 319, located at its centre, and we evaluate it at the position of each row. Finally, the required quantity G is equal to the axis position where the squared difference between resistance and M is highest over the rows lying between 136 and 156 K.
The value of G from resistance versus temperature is 152.5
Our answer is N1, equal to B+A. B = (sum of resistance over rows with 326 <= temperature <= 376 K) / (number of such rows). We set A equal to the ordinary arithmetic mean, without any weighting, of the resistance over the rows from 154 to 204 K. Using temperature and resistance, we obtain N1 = 85.6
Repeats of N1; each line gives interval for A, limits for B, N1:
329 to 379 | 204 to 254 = 85.7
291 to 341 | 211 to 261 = 86.1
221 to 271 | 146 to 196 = 84.4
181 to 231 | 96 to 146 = 87.4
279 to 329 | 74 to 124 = 88.6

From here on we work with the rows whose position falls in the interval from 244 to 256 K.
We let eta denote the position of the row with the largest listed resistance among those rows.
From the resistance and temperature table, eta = 245.0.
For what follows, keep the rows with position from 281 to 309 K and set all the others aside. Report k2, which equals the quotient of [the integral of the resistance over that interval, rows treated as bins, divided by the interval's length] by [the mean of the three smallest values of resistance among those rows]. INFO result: 1.05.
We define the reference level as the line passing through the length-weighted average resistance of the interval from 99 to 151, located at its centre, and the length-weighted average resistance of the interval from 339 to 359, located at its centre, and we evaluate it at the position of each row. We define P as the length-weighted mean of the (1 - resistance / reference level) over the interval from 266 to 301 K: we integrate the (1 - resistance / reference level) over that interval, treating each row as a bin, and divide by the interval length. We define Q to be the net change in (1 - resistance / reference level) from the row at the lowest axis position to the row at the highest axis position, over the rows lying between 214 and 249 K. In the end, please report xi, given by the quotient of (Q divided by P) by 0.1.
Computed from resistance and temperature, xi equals -125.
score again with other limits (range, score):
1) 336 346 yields 0.467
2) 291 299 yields 0.448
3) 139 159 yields 0.476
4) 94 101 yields 0.446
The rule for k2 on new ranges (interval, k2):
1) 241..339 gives 1.09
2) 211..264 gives 1.09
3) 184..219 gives 1.08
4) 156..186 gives 1.05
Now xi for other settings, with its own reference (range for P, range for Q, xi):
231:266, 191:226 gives 4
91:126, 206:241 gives -26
